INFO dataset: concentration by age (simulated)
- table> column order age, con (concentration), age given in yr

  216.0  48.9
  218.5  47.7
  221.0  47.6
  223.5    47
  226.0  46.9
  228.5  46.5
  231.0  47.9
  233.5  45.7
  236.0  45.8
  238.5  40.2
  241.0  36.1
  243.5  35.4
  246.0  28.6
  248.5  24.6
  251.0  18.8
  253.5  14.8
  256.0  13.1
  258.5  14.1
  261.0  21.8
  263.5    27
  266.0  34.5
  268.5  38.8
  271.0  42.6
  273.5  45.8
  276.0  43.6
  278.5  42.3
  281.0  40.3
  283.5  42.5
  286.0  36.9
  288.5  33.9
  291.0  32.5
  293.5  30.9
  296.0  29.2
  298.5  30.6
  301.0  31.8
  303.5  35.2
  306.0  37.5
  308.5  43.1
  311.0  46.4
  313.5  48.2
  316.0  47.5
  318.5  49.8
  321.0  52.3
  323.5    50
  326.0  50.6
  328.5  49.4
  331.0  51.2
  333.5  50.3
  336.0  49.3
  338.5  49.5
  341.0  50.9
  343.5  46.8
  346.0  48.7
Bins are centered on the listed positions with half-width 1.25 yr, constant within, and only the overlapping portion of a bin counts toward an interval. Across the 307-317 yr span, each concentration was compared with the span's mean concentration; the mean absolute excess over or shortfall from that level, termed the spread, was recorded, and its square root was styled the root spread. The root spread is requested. 1.3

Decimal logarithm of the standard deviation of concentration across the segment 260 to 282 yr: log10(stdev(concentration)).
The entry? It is 0.9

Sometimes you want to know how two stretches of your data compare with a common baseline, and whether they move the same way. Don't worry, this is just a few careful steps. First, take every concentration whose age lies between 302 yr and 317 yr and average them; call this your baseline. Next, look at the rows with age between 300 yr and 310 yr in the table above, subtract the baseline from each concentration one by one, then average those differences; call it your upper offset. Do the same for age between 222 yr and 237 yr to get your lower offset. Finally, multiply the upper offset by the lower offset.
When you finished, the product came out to -22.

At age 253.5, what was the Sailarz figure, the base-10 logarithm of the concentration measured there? 1.17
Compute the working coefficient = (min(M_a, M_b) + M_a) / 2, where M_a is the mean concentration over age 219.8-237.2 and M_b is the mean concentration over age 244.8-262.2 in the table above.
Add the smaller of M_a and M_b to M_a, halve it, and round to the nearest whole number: 33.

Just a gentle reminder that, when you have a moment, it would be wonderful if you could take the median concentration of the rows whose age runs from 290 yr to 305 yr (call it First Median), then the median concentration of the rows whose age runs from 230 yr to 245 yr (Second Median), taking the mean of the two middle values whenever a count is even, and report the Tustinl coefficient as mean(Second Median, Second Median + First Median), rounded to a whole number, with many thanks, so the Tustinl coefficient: 59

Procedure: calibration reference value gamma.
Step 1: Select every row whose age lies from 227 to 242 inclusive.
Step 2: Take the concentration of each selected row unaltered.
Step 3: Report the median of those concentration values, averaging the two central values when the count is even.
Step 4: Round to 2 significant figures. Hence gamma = 46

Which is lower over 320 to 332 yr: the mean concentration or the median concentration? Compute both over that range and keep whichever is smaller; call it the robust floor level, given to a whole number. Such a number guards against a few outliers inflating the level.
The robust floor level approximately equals 51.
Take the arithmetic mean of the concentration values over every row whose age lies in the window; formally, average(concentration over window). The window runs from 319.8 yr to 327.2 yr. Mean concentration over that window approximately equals 51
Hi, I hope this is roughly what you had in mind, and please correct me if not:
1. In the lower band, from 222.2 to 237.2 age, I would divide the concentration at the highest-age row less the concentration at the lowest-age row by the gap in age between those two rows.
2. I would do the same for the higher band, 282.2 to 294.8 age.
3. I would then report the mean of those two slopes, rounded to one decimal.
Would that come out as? -0.6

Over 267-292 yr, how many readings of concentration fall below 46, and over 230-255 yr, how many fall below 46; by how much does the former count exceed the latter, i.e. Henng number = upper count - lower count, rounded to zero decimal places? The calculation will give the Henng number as 1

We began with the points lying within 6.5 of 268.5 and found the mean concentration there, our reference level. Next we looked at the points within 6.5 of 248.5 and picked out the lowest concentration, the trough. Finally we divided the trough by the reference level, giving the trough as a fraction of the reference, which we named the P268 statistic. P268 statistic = 0.39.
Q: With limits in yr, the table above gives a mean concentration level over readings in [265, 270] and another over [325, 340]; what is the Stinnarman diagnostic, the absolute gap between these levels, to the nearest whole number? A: 13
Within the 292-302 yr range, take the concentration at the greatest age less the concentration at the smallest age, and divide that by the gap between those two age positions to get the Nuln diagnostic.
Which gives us 0.12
